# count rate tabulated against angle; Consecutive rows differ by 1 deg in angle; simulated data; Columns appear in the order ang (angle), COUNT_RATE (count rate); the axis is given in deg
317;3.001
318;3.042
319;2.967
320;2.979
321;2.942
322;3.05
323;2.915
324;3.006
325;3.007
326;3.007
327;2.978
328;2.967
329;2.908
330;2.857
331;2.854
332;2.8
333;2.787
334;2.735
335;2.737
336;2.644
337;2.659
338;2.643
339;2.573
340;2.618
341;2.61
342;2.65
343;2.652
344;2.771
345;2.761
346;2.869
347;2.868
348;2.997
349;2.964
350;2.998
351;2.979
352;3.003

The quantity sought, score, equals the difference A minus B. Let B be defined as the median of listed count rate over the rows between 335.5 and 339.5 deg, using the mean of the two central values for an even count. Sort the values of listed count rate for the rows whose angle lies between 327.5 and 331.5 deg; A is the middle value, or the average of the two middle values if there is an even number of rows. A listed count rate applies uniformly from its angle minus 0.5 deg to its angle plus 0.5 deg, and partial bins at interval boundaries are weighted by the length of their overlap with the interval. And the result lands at 0.24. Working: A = 2.88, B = 2.64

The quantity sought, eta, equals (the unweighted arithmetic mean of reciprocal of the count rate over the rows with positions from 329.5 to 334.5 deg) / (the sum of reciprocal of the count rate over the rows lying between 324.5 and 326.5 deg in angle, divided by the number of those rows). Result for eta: 1.07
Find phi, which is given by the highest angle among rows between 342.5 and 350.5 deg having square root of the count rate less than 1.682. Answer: 345 deg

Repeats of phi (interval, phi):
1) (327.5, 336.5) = 336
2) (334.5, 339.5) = 339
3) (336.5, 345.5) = 345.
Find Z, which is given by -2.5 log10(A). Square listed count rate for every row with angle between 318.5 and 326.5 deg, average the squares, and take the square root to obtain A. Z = -1.19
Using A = 3.0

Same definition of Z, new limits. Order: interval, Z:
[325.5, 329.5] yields -1.18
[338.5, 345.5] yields -1.06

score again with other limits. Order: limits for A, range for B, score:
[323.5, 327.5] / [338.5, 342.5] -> 0.39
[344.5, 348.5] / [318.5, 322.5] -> -0.10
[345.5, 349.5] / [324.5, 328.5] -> -0.08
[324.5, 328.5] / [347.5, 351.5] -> 0.00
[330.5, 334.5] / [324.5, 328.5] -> -0.20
